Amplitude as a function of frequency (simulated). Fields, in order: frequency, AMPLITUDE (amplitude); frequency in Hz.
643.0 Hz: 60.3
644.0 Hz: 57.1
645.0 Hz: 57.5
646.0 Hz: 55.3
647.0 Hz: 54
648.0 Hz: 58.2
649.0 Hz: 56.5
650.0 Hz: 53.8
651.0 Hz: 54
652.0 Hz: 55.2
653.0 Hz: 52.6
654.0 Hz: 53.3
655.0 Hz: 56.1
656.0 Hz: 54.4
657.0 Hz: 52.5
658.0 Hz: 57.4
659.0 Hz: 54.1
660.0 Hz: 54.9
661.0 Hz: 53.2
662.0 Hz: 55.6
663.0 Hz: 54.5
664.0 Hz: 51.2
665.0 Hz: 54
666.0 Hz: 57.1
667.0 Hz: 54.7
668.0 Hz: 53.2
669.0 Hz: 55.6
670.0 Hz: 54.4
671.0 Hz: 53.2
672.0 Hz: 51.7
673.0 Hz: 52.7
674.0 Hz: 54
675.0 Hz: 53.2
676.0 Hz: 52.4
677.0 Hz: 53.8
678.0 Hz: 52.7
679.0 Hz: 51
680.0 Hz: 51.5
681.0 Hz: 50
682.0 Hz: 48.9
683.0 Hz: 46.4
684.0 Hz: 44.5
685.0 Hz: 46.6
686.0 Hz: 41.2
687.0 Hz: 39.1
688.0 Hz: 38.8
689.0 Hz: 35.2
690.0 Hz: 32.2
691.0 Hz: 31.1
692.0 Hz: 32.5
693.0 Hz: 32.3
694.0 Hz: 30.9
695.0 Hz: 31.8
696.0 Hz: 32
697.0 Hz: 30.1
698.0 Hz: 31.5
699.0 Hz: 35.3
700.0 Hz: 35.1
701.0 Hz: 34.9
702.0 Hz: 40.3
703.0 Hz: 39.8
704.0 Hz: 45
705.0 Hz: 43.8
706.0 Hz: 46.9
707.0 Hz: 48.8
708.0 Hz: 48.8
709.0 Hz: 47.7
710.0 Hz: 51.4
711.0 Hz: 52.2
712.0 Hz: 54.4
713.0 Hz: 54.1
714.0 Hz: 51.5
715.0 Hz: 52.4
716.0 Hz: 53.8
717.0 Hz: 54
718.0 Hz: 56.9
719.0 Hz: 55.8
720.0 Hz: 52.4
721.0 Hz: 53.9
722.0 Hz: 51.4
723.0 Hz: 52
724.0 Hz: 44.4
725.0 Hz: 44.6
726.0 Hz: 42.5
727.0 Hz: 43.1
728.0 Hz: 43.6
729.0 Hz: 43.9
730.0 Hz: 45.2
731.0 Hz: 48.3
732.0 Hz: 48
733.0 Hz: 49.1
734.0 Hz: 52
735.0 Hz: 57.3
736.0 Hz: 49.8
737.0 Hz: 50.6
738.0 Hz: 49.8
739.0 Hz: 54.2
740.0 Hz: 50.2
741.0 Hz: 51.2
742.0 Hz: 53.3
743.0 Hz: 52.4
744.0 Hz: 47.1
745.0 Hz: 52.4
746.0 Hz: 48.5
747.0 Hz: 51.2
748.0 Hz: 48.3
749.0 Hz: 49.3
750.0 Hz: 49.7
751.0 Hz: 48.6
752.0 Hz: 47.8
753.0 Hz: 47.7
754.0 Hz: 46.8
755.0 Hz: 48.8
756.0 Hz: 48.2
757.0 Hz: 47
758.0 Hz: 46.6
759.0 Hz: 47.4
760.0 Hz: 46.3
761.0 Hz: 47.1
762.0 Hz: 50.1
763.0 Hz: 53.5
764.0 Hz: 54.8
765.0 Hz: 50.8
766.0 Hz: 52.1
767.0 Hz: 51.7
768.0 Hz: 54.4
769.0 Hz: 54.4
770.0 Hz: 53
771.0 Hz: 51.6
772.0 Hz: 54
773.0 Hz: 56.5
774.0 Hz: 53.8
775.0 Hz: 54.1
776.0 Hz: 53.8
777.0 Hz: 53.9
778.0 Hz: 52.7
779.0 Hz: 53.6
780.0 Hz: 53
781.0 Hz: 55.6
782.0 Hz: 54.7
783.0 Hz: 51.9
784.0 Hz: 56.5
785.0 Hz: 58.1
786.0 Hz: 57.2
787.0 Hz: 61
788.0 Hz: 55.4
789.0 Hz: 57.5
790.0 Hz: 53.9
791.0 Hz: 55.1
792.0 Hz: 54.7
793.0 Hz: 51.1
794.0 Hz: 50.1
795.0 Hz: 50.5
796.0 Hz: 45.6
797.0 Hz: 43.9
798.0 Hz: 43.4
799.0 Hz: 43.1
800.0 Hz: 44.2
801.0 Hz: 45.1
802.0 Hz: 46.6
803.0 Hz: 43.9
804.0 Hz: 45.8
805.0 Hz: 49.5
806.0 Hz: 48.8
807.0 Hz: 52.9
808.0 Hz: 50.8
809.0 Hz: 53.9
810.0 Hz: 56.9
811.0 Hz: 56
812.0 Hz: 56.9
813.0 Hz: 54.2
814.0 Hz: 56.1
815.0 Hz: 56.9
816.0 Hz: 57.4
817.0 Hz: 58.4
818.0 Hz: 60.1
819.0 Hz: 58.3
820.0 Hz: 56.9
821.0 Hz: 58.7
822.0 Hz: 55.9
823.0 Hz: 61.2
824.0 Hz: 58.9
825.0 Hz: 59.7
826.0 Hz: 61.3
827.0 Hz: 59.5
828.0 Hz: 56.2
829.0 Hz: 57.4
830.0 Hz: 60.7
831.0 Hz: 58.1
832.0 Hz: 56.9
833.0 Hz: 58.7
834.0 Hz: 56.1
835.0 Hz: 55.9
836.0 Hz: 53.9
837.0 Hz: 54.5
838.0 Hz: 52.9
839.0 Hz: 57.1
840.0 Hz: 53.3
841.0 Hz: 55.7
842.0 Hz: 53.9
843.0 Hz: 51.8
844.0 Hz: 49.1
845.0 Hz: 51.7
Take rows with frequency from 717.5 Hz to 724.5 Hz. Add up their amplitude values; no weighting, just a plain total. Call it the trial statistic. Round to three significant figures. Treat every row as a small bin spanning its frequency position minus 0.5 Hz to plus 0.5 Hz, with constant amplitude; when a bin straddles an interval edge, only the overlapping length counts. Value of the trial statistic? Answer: 367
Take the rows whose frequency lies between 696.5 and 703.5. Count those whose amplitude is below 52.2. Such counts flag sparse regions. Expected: 7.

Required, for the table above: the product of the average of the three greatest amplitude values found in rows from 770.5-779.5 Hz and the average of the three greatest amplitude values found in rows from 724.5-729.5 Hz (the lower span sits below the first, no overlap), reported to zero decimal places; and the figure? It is 2416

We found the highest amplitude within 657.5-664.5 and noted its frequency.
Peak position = 658.0 Hz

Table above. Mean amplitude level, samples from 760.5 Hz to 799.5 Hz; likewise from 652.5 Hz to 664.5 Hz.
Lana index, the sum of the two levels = 107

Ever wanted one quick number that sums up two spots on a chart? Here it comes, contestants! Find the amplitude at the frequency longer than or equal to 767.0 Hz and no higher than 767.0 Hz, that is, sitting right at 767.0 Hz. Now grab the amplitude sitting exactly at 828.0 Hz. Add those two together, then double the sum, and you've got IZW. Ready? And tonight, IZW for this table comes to 216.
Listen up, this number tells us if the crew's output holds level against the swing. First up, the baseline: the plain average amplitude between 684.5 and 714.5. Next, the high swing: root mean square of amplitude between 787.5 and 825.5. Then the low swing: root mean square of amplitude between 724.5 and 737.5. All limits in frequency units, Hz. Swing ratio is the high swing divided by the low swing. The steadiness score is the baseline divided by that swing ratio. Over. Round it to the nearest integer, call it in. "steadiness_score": 36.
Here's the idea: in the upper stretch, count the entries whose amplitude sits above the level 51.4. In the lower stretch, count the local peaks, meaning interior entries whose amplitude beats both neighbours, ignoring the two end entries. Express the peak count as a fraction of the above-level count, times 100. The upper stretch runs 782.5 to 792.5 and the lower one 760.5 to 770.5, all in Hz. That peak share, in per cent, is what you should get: 20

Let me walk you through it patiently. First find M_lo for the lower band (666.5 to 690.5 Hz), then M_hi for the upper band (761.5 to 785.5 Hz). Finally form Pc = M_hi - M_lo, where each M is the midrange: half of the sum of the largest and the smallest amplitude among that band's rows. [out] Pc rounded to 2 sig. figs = 10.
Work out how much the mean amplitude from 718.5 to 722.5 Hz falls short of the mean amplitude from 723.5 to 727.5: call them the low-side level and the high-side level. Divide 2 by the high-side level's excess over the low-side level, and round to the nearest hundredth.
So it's -0.21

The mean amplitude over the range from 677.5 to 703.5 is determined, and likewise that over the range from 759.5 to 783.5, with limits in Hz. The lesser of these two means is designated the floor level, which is 39.1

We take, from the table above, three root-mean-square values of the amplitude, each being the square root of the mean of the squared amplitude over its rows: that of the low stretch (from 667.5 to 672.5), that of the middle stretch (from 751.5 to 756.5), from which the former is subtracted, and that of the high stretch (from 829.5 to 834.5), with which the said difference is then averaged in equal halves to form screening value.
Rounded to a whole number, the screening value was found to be 26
